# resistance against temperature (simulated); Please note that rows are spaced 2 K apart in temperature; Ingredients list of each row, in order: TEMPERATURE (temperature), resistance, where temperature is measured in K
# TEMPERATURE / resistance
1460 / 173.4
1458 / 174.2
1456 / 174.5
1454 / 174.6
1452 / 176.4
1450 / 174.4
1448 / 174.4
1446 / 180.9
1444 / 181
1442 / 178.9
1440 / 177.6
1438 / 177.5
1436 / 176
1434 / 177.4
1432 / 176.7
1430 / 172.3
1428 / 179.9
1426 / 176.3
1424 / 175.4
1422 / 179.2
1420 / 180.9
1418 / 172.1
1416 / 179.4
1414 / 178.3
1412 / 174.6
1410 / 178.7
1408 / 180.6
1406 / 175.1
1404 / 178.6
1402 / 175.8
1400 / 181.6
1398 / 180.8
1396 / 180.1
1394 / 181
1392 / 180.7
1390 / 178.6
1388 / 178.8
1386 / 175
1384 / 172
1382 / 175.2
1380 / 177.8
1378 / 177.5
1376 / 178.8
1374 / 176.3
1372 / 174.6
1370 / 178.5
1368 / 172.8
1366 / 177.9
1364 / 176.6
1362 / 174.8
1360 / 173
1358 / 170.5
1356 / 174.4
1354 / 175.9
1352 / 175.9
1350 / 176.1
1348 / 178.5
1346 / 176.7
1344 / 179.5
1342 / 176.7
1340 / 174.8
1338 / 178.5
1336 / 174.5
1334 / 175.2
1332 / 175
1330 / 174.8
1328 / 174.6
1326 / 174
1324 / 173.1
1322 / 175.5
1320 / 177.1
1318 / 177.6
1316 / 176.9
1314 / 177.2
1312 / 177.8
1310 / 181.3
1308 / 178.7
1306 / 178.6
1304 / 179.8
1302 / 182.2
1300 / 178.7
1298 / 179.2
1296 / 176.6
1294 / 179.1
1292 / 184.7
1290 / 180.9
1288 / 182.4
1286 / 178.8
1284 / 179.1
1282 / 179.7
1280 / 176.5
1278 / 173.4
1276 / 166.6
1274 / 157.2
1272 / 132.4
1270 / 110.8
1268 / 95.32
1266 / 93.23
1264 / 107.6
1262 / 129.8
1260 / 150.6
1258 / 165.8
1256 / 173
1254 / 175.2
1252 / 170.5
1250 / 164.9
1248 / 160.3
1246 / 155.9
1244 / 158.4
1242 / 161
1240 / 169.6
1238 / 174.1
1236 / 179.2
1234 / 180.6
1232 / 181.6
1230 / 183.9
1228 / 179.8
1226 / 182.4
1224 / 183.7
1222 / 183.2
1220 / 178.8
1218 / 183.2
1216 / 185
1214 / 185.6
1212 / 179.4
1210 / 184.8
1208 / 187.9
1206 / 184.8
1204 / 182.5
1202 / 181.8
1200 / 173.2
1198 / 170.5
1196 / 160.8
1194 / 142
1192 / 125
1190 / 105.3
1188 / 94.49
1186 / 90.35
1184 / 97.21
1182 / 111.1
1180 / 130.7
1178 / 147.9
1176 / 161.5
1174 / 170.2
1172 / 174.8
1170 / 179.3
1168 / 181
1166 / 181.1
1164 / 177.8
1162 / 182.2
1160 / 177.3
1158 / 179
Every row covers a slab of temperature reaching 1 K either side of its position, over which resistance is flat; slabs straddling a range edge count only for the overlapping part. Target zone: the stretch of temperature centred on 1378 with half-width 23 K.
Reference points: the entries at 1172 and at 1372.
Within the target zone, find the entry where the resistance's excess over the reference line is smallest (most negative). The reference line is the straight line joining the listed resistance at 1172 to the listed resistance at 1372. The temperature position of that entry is 1358 K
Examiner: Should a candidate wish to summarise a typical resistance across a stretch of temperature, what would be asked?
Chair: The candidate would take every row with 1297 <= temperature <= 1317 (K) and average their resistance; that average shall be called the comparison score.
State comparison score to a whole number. 179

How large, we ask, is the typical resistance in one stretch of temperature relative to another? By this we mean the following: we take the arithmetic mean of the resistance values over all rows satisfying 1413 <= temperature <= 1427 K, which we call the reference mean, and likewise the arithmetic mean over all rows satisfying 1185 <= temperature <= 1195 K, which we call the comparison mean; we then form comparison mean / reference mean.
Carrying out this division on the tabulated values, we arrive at 0.63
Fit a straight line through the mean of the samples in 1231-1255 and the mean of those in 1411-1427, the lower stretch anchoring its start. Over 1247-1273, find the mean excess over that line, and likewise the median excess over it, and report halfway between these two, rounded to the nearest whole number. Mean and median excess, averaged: -24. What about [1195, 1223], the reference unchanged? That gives 14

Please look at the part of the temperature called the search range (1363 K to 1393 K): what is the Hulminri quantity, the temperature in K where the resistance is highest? 1392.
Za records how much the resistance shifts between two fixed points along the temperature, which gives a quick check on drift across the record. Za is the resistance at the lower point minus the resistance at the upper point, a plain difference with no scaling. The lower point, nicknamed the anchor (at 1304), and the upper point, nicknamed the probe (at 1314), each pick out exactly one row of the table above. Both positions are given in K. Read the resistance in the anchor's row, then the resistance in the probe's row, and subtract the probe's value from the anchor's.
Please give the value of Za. 2.6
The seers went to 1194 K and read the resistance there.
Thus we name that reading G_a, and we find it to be 142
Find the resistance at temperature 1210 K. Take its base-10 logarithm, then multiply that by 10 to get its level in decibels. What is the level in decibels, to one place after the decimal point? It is 22.7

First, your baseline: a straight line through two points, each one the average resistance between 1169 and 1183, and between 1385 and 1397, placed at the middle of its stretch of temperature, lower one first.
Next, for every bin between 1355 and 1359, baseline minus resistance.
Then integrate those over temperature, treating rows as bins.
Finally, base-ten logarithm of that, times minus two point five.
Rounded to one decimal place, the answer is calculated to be -2.5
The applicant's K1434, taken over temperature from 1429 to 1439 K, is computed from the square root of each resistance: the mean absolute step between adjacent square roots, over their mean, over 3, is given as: 0.0019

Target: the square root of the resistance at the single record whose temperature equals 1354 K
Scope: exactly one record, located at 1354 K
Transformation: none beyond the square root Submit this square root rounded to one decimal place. 13.3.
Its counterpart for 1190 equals 10.3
